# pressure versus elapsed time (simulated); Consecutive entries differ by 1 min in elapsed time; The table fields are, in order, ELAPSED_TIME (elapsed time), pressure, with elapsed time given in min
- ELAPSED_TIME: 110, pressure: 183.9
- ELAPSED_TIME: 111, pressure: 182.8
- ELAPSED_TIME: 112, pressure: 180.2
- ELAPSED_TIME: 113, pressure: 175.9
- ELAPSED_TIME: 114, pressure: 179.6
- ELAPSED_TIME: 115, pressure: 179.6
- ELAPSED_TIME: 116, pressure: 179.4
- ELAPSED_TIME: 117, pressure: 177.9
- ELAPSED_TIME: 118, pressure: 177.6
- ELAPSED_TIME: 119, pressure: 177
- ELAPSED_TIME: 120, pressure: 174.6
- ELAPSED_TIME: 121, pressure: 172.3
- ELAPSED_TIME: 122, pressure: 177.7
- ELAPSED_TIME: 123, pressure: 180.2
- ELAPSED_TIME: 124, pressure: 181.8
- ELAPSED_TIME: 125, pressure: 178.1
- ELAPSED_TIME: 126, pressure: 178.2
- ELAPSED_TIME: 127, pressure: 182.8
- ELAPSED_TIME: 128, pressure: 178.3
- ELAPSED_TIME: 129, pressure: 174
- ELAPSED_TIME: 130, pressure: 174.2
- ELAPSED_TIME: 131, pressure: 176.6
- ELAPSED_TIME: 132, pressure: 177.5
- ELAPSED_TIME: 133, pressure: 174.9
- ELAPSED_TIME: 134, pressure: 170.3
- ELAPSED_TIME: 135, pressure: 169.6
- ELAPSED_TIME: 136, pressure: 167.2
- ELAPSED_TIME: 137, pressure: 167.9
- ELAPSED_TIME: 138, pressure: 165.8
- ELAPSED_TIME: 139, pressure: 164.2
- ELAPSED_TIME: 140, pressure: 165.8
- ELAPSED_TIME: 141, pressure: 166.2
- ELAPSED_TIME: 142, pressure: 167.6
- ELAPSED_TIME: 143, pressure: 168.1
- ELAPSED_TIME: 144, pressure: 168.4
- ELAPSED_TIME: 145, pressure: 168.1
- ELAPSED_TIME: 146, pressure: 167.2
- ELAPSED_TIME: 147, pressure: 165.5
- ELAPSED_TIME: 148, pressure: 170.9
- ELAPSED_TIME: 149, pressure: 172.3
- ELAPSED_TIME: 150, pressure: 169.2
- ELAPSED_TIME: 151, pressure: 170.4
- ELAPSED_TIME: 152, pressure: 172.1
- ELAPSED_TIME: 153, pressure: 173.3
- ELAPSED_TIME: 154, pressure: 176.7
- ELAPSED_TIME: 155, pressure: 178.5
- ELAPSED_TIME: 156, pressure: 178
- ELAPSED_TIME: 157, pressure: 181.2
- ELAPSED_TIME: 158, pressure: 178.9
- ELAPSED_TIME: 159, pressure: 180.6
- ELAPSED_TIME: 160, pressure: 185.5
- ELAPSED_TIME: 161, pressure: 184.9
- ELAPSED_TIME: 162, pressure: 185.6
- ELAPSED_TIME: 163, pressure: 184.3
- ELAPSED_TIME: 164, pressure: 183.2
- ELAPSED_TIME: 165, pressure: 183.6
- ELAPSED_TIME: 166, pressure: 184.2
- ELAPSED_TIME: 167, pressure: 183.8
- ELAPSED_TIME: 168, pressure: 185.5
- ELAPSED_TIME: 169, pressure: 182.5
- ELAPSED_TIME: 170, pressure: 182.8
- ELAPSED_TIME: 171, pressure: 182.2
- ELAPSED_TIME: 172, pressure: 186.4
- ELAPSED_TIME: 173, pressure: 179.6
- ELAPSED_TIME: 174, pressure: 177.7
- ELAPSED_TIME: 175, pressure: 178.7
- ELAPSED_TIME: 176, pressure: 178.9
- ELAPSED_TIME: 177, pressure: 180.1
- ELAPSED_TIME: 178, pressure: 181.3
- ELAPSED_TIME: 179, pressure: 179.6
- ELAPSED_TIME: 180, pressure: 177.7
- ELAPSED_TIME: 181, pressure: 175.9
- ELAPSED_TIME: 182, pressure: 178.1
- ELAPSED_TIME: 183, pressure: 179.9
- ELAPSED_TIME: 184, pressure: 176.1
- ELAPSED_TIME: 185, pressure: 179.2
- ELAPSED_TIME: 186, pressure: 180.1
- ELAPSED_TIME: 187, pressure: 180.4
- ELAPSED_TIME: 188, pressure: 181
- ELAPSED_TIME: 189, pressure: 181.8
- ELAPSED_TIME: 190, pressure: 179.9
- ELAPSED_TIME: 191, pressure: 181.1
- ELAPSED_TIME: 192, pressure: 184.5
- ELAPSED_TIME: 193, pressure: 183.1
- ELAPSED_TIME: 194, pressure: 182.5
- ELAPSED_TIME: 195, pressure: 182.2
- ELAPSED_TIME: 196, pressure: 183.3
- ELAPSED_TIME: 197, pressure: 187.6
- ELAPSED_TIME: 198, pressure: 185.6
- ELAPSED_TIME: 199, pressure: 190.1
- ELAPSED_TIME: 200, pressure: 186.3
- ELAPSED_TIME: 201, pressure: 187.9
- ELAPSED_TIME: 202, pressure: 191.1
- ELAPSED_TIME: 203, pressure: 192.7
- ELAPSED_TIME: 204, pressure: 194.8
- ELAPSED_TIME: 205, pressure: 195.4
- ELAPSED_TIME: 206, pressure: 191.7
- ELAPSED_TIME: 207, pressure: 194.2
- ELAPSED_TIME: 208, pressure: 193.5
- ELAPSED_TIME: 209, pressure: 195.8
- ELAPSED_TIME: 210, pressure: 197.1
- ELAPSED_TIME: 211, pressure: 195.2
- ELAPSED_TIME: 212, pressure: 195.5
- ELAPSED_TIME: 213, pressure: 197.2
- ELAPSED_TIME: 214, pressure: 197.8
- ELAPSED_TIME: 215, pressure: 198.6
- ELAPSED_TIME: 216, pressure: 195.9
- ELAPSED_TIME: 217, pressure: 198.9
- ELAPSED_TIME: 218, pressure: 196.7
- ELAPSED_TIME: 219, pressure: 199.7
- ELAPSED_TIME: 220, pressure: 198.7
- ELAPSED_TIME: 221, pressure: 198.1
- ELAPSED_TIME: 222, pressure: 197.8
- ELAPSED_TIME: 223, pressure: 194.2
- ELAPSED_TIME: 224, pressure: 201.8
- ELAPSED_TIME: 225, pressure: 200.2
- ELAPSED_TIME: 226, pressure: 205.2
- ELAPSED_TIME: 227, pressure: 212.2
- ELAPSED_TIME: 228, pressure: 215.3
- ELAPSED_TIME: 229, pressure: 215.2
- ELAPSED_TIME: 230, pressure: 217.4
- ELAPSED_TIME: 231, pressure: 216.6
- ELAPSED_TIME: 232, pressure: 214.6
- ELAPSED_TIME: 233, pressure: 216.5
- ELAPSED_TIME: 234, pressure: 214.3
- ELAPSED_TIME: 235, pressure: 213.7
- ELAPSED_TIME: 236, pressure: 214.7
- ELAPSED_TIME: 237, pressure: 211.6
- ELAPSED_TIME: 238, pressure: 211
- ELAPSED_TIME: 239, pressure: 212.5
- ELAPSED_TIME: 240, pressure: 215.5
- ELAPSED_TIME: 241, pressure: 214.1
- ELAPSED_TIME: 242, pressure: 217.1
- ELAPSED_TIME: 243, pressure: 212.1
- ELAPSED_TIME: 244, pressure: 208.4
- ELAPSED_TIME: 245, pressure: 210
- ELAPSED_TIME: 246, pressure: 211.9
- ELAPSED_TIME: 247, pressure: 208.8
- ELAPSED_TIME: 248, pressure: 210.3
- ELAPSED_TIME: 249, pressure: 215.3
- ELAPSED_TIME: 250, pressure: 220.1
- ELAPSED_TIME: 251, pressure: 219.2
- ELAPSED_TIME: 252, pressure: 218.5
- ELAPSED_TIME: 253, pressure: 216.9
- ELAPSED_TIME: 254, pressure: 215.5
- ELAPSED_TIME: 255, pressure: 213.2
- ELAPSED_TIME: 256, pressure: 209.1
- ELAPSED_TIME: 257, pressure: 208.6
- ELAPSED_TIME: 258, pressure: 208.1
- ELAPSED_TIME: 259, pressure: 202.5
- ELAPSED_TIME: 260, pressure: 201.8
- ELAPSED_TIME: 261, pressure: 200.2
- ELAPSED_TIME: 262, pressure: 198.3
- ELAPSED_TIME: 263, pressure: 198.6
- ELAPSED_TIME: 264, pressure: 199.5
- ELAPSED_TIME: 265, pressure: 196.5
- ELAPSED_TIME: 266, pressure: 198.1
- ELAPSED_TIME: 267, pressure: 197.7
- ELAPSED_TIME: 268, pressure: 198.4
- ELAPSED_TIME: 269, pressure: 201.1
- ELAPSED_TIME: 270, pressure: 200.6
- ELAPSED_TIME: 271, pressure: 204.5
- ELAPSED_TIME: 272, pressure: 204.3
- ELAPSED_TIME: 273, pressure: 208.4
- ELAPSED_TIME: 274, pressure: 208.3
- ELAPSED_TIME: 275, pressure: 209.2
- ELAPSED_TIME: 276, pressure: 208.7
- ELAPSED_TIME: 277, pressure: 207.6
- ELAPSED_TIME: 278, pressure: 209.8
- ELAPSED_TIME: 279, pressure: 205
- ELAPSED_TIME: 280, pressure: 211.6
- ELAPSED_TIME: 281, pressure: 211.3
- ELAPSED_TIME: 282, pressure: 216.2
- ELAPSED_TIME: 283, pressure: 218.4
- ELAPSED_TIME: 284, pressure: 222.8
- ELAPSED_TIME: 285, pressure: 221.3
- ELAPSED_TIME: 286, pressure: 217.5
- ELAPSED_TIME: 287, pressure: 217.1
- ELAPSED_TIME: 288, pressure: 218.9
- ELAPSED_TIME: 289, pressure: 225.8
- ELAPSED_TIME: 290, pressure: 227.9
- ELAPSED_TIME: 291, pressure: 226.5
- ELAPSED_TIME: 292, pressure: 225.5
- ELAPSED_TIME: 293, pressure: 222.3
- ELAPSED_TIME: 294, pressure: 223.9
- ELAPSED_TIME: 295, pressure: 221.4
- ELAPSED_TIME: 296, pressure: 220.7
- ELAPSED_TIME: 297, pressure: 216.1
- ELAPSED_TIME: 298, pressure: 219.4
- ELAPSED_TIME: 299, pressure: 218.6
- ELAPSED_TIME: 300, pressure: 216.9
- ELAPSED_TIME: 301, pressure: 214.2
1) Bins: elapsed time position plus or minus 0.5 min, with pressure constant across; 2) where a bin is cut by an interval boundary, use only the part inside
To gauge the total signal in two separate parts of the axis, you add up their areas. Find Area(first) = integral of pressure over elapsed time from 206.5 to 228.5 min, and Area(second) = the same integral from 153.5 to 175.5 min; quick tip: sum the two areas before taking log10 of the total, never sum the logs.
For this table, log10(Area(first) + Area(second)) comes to 3.92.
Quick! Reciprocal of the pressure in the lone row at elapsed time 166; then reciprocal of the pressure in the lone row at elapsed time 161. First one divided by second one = 1.00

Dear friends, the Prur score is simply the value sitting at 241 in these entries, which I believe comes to 214.1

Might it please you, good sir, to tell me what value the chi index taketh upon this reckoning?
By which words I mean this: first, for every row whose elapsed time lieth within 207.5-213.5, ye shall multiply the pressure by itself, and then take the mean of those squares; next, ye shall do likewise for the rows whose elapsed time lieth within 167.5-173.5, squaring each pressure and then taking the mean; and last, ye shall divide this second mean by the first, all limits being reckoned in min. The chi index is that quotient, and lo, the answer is 0.88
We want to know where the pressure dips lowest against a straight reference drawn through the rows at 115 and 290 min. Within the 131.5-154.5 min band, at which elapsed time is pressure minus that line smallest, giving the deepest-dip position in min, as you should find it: 147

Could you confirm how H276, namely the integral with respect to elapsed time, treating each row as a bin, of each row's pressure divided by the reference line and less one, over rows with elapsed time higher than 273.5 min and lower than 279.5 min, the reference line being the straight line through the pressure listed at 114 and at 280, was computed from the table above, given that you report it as -0.1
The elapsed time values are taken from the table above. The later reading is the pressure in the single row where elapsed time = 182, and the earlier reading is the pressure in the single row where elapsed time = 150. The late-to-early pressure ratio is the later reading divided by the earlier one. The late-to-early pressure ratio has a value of 1.05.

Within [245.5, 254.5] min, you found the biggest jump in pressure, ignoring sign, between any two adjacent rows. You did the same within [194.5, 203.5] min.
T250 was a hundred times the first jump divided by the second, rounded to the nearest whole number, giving 111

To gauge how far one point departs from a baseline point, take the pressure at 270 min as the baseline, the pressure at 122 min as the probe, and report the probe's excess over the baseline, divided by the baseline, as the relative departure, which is -0.11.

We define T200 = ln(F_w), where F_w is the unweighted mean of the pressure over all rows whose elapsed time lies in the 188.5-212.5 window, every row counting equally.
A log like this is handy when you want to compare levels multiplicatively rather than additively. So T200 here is 5.24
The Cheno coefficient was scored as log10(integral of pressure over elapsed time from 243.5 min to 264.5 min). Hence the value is 3.6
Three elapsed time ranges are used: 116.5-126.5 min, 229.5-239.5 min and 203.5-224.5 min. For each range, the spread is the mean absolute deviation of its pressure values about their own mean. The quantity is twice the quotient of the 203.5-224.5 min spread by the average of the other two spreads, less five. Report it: -2.8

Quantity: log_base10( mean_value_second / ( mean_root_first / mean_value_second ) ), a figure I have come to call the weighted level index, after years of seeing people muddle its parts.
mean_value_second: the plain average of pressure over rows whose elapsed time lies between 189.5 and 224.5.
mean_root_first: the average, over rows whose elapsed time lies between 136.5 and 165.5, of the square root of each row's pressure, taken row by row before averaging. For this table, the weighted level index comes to 3.45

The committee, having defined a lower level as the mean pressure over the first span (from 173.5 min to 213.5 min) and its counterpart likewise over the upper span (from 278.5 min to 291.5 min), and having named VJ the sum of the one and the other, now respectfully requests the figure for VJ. 404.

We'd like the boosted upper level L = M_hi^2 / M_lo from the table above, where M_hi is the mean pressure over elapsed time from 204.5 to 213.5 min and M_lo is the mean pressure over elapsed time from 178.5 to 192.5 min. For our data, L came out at 212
